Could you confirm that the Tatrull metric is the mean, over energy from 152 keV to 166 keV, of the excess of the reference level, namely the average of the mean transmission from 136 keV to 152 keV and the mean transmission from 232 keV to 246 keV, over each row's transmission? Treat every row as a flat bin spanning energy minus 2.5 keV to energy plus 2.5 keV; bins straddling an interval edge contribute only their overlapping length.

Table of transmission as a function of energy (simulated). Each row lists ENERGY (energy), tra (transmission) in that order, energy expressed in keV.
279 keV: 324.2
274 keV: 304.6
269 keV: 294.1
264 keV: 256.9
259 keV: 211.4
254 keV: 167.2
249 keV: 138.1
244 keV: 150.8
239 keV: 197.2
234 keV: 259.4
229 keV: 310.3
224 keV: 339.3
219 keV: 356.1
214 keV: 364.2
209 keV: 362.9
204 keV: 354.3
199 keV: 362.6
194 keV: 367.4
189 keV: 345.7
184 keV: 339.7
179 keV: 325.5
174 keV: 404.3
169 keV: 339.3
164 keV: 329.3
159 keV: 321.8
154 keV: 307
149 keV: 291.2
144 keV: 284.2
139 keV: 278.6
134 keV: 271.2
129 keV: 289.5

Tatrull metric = -76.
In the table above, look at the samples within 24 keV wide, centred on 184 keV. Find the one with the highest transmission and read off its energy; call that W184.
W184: 174 keV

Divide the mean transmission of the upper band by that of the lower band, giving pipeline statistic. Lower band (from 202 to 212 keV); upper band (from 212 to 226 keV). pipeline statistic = 0.98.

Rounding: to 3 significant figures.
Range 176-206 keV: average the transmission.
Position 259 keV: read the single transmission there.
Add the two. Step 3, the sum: 561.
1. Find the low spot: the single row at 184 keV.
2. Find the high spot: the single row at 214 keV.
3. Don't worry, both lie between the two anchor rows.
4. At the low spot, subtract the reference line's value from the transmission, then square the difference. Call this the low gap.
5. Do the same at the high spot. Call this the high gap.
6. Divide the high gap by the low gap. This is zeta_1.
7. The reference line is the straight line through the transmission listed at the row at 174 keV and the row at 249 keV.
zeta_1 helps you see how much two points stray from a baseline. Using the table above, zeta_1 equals 12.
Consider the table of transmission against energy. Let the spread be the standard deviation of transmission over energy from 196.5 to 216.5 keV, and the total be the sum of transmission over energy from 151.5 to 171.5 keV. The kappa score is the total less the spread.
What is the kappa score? 1293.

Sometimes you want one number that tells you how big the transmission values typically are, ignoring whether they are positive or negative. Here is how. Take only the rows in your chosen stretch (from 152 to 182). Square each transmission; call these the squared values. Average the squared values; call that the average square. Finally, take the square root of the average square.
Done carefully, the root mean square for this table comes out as 339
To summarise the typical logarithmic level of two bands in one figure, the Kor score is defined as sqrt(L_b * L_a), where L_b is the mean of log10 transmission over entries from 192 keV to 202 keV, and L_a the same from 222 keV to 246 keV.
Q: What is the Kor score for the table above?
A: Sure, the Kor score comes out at 2.47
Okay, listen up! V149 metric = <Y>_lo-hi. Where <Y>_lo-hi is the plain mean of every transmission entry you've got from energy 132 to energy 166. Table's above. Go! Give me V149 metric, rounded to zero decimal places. 298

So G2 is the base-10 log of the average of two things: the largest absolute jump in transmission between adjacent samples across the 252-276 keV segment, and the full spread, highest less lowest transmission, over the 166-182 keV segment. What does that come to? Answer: 1.79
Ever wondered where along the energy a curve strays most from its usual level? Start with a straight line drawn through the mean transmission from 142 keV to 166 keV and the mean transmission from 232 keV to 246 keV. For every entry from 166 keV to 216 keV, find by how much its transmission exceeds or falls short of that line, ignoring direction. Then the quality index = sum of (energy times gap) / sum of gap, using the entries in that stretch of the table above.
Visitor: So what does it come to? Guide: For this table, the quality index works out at 194.6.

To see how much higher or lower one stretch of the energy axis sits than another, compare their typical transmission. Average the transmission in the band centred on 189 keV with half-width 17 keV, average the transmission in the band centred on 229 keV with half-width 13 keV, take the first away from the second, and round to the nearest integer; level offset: -65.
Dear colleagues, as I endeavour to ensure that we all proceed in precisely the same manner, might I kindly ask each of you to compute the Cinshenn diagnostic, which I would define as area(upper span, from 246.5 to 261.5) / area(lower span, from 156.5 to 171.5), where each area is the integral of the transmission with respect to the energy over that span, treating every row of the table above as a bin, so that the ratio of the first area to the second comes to 0.5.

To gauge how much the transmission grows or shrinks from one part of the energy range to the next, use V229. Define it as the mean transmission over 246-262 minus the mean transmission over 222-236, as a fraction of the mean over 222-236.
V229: -0.4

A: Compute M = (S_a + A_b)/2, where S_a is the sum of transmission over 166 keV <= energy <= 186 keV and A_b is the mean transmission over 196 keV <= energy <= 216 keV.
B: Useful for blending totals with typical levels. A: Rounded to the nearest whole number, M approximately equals 885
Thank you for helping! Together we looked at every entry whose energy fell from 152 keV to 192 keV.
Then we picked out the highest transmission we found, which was 404.3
